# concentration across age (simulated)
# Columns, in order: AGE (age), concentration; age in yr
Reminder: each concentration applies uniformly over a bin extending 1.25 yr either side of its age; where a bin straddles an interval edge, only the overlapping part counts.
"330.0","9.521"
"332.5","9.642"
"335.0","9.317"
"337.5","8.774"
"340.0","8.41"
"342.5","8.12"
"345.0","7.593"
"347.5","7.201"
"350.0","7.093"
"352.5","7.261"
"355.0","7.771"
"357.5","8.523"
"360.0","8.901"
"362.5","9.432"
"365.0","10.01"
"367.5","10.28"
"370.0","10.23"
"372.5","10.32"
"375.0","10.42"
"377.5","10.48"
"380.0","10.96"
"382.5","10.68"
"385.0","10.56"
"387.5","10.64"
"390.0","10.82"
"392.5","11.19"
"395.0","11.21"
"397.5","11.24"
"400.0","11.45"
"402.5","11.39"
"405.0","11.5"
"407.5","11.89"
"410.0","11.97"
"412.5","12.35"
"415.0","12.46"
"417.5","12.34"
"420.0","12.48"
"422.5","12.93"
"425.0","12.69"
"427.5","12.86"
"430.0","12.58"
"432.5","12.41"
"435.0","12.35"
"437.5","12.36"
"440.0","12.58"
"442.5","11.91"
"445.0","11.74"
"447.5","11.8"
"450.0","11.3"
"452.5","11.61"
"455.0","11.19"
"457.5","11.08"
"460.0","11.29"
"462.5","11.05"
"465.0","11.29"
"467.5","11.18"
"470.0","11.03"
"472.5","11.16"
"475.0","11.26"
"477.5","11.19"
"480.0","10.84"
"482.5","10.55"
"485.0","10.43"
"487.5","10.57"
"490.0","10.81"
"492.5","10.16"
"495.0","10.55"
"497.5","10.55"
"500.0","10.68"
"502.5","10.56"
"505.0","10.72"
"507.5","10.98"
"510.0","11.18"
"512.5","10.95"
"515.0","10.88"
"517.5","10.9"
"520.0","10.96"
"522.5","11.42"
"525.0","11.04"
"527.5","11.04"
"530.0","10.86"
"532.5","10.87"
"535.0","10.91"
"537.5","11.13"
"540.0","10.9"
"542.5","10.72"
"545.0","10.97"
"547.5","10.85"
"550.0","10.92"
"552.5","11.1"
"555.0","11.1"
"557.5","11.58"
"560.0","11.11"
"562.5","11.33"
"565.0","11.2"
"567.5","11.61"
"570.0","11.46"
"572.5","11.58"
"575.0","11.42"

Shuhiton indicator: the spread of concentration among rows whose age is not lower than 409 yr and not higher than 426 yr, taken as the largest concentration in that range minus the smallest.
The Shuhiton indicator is 0.96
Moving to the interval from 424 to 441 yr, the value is 0.51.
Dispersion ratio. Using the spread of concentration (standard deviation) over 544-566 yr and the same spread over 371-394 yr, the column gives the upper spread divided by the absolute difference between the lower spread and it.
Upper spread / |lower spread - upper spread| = 4.2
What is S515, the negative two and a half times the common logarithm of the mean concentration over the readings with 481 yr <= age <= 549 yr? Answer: -2.59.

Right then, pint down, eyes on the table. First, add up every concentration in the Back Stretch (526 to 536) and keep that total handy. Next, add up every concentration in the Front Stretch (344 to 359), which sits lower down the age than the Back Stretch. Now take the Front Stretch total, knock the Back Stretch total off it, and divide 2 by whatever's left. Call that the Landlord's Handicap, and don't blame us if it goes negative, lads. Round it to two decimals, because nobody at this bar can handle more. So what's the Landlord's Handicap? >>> 1.14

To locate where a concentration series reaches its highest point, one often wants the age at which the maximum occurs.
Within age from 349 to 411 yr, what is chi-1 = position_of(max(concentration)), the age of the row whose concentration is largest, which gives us 410.0 yr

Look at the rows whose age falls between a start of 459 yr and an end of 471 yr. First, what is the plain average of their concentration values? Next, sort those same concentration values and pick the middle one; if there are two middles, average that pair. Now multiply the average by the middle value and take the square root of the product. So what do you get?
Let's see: 11.2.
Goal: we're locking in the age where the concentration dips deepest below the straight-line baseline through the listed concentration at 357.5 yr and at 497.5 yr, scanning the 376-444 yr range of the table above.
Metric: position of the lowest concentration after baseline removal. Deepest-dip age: 385.0 yr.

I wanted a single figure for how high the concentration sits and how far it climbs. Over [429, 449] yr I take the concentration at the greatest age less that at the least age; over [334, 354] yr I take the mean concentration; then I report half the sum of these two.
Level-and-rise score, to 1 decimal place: 3.6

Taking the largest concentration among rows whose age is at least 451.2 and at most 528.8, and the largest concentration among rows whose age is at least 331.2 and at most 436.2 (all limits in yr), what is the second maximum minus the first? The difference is 1.3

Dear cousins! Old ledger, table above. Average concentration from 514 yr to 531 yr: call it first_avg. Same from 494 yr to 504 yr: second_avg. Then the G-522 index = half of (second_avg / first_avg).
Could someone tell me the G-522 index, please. 0.48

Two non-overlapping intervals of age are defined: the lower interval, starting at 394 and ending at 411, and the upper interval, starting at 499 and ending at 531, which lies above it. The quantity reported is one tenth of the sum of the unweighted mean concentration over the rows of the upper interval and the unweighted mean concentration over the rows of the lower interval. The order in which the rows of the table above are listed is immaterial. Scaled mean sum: 2.25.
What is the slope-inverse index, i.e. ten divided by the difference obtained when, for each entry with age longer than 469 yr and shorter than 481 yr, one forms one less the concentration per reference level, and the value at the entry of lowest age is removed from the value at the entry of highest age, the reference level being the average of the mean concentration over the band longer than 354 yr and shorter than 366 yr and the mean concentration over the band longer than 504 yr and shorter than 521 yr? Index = 523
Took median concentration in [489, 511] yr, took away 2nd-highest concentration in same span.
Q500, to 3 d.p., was -0.300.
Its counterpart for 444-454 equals -0.065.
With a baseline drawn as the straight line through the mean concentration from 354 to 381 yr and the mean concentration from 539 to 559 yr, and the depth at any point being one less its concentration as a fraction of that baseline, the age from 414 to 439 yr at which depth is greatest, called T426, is 437.5 yr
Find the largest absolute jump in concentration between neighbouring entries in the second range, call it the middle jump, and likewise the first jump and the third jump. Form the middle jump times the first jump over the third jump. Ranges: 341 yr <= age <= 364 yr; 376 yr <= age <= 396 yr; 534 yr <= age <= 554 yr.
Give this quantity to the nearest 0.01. 1.44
